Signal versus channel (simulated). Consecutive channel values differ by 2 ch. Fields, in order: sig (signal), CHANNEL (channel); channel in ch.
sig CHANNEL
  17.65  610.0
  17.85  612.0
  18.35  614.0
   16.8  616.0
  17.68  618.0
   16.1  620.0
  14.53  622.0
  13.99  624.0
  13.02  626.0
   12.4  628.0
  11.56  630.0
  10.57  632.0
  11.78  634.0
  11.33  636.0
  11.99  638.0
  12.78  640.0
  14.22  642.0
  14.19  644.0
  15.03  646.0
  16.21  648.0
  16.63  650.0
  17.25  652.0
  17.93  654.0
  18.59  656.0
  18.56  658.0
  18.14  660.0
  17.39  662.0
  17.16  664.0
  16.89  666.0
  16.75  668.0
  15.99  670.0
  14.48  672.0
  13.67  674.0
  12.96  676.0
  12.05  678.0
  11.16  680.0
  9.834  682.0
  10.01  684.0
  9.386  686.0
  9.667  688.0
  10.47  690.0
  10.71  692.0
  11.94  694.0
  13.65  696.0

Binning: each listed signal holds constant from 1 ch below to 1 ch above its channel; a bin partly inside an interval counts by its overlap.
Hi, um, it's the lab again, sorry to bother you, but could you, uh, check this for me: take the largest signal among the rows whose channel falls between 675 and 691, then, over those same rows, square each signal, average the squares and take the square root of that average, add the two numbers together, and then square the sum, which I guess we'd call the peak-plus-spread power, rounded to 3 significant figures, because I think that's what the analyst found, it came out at 563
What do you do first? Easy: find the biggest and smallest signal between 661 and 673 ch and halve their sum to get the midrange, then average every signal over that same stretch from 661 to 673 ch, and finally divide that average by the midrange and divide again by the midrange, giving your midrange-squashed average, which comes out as 0.065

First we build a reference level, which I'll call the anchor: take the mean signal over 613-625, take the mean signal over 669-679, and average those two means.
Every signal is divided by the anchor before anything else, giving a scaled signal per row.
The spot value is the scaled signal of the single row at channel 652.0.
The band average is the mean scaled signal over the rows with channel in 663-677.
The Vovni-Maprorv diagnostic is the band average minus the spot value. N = -0.12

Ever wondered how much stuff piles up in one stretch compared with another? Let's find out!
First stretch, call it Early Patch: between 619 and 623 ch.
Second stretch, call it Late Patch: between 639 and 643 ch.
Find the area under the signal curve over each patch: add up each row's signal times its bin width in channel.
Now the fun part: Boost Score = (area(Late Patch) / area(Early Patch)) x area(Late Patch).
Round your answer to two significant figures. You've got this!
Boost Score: 48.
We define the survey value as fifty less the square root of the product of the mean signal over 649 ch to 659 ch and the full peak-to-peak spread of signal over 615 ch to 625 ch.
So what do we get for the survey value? 41.9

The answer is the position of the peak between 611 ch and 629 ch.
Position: 614.0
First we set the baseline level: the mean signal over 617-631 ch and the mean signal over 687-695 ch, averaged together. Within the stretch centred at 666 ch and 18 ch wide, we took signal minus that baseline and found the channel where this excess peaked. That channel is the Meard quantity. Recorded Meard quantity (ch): 658.0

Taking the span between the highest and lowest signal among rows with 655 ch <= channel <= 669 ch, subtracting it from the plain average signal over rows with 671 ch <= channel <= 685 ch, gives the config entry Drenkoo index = 10.2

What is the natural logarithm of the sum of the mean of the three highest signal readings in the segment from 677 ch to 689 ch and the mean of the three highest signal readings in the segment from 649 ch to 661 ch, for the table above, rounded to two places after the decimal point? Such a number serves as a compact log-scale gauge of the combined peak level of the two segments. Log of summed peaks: 3.38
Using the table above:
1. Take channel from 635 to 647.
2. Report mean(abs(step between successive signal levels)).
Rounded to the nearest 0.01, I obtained 0.75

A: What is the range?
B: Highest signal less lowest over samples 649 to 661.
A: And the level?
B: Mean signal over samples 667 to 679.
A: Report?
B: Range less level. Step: -12.4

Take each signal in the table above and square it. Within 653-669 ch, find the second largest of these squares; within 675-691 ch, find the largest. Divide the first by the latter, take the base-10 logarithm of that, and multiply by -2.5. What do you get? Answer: -0.78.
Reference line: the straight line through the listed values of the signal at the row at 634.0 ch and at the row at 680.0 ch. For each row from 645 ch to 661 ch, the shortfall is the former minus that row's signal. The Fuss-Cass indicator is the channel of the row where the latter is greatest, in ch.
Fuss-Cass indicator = 646.0 ch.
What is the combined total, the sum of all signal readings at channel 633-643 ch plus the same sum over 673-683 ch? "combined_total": 122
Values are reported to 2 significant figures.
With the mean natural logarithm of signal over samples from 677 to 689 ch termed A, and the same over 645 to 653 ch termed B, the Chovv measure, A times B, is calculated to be 6.5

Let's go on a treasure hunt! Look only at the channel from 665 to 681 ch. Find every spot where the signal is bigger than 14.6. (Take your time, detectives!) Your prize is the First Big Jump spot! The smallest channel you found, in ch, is 666.0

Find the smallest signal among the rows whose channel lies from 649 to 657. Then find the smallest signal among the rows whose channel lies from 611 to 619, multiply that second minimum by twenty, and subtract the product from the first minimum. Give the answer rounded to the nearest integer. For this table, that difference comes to -319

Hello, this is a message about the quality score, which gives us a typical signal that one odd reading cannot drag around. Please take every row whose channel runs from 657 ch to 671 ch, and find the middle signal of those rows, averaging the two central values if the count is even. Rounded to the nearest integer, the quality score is 17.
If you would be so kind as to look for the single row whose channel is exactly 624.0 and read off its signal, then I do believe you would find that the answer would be 13.99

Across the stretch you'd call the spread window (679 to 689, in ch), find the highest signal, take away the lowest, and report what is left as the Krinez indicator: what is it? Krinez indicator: 1.8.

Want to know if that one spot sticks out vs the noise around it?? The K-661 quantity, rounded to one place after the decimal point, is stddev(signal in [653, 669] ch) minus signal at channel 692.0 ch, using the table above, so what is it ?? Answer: -10.0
